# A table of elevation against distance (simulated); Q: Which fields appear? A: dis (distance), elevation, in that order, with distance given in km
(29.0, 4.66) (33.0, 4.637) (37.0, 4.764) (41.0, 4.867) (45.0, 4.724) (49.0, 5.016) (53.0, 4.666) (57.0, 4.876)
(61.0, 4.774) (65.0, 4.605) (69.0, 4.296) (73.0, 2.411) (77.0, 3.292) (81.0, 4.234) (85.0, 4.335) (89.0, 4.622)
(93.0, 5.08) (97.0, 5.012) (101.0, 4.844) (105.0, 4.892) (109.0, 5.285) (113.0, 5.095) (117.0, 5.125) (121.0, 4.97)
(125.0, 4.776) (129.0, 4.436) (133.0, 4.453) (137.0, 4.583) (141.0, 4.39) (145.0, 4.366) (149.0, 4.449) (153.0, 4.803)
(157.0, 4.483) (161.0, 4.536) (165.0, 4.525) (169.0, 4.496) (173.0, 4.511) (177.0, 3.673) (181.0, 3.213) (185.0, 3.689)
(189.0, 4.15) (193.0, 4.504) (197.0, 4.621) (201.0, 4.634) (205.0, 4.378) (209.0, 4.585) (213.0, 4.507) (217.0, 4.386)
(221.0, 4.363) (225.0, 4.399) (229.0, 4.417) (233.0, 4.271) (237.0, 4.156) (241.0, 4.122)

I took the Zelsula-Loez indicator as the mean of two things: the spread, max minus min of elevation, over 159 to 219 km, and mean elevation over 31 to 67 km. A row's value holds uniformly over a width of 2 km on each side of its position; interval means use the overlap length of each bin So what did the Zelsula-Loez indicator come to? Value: 3.10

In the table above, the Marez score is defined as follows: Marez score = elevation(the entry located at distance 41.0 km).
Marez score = 4.867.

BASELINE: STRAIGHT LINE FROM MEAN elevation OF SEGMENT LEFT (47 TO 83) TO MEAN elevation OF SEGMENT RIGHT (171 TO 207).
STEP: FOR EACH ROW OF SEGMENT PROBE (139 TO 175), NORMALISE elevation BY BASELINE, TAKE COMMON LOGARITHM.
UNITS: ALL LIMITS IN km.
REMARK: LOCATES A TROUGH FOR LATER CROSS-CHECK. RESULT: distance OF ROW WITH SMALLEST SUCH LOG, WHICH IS 145.0 km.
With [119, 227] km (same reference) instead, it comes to 181.0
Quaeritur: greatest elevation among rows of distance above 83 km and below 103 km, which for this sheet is 5.08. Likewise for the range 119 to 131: 4.97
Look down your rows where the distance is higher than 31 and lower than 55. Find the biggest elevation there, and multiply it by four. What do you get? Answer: 20.1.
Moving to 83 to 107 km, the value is 20.3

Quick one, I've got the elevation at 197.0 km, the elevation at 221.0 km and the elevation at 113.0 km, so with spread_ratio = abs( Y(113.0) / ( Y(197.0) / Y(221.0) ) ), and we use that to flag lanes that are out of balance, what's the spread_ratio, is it 4.81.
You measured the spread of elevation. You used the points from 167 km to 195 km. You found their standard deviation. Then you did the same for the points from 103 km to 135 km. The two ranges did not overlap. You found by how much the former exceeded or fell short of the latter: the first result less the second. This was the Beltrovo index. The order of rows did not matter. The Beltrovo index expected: 0.2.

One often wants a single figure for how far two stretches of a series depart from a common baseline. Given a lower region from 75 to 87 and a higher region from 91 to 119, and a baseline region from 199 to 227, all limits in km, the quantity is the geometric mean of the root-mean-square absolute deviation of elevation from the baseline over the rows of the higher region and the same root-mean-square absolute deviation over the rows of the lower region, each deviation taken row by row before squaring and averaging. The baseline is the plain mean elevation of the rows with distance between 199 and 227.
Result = 0.6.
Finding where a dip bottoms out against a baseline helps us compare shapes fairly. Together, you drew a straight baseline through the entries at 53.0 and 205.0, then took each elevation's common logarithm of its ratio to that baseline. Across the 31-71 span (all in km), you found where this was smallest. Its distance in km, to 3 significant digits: 69.0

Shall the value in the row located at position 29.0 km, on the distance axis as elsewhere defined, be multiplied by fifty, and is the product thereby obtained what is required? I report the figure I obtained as 233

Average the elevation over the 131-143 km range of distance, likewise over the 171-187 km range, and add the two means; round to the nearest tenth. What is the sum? 8.2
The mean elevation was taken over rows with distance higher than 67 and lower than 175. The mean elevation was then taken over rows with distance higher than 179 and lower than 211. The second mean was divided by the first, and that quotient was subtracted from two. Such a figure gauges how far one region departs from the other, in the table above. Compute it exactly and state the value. 1.07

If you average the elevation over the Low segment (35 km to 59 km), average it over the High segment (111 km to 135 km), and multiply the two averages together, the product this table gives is 23.2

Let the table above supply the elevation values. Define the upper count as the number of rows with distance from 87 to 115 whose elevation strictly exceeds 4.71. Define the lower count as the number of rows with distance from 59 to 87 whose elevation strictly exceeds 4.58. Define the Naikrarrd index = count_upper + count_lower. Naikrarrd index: 8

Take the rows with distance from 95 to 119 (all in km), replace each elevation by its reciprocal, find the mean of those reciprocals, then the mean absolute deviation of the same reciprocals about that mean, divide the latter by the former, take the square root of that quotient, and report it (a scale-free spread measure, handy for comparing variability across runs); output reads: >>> 0.16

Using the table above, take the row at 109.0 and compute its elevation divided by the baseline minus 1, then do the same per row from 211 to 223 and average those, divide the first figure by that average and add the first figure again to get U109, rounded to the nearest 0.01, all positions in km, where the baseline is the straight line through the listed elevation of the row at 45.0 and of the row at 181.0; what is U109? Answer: 0.87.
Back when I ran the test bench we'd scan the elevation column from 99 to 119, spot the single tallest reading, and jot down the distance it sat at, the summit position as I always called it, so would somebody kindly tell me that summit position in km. 109.0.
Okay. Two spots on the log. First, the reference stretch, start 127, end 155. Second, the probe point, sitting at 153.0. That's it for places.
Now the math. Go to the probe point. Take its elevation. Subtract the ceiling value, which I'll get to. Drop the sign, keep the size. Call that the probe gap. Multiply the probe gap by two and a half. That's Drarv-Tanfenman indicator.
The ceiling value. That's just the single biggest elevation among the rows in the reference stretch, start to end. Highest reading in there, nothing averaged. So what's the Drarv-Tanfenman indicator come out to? 0.00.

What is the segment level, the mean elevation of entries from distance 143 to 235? 4.35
